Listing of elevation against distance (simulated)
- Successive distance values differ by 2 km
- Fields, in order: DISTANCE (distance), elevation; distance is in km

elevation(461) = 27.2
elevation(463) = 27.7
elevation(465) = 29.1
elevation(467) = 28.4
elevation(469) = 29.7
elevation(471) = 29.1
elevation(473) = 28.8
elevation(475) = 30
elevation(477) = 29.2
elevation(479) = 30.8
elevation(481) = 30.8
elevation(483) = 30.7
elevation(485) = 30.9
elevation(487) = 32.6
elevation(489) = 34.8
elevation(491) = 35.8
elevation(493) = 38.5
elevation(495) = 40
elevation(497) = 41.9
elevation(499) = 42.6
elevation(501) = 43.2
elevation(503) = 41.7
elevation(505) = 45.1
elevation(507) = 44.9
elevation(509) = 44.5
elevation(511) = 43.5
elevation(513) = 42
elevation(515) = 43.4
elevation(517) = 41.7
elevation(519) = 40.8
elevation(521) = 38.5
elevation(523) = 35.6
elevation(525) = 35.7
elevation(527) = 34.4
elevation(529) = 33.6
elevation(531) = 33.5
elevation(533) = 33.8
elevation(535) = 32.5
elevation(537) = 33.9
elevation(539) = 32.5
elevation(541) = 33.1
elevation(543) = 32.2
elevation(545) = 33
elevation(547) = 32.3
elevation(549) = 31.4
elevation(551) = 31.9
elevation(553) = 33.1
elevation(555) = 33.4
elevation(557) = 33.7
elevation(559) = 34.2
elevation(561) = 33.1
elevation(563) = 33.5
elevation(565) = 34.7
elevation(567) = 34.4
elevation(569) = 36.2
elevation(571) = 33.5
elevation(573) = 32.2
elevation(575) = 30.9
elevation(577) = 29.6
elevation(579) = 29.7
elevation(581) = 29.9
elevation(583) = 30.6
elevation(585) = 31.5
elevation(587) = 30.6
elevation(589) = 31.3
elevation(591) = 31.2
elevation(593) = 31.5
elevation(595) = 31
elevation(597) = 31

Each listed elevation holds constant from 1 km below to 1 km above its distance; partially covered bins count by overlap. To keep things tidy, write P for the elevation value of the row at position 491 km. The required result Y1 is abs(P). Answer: 36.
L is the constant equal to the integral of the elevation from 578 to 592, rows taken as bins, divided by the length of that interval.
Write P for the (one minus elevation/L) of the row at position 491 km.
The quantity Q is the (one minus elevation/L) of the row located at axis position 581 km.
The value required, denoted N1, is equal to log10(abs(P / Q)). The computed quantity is 0.8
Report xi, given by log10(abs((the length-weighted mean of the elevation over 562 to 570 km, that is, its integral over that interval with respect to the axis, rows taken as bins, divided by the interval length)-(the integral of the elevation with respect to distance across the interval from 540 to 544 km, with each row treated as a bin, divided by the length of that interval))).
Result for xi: 0.3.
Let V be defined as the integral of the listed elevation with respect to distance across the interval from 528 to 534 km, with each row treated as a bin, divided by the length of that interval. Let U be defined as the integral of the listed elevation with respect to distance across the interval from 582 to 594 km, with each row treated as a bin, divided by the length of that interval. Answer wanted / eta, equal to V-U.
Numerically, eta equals 3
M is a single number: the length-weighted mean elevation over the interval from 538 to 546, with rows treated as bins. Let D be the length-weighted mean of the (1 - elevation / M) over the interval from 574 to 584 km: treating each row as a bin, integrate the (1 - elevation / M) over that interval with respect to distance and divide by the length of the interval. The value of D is 0.078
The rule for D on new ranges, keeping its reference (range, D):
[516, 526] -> -0.176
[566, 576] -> -0.023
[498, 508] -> -0.330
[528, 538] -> -0.023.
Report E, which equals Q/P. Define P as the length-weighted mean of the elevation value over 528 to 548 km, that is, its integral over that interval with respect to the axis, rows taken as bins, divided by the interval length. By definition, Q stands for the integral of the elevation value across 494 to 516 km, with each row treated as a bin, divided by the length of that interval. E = 1.30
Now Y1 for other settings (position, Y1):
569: 36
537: 34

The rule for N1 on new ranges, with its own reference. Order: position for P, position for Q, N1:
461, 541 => 0.2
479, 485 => -0.3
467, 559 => -0.2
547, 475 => 0.4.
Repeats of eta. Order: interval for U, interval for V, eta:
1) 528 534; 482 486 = -3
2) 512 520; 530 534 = -8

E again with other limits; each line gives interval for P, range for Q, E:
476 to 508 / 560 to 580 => 0.88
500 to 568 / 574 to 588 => 0.83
